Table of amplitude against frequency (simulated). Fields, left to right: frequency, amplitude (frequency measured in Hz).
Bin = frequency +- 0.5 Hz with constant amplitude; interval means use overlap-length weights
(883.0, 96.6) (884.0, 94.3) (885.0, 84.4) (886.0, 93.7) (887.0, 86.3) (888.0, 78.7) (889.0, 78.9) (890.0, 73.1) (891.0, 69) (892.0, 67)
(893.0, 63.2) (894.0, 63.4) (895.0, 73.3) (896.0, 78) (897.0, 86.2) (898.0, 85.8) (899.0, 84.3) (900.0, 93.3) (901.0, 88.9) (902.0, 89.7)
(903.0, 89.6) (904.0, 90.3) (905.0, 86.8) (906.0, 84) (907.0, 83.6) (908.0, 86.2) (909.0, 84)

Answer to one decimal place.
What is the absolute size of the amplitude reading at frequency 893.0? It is 63.2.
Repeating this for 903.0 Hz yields 89.6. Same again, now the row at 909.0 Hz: 84.0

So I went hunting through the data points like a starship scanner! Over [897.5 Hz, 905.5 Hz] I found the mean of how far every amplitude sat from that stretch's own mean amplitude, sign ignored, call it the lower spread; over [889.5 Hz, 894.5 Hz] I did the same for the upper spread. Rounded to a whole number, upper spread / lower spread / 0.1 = 14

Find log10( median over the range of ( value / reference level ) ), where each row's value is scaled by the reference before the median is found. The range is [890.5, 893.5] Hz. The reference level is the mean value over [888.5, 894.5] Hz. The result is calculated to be -0.013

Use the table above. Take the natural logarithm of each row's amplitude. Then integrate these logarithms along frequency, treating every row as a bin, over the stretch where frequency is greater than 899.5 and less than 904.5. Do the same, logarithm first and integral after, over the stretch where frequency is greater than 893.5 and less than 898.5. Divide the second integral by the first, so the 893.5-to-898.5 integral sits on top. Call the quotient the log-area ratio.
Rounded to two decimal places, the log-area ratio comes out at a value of 0.96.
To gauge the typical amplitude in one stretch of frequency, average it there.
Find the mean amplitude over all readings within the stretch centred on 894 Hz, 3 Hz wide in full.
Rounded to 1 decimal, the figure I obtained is 66.6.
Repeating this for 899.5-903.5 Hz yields 90.4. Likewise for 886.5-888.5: 82.5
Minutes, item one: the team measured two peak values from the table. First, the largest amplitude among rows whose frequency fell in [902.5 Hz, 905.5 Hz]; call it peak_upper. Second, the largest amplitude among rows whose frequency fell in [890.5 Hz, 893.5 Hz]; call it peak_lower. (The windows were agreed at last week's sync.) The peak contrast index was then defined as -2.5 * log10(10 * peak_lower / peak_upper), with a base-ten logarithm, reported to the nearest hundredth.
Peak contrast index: -2.21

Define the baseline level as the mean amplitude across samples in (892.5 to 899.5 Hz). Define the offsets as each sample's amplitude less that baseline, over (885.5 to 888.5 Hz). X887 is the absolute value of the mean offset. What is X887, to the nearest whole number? 10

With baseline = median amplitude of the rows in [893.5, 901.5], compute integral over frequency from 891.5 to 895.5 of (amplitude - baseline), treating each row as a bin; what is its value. -73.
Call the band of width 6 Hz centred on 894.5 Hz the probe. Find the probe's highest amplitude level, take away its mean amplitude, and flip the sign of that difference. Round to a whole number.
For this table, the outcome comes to -14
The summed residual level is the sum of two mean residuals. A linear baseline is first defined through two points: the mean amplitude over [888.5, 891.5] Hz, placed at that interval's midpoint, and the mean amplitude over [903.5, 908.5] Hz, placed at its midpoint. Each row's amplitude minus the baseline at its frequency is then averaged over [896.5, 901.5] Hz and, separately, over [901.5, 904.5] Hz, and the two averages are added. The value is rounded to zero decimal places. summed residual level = 13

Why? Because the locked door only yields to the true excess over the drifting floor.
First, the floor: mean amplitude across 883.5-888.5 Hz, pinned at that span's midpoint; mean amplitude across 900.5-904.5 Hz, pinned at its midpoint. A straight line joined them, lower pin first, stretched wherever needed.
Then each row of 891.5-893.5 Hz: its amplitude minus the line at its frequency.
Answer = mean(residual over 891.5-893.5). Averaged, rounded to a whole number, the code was -23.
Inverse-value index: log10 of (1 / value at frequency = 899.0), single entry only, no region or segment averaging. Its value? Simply -1.93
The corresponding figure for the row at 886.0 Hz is -1.97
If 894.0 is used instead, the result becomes -1.80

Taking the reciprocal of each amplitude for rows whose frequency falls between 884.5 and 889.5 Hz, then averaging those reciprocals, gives 0.0119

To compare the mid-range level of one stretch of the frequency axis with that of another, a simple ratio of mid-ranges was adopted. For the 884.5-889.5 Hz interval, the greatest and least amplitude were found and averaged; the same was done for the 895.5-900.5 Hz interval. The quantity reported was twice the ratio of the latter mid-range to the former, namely 2.0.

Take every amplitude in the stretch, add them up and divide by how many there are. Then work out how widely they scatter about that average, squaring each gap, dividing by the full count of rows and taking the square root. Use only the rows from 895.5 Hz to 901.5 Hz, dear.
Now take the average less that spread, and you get 81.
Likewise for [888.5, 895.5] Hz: 64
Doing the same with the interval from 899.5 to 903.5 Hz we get 89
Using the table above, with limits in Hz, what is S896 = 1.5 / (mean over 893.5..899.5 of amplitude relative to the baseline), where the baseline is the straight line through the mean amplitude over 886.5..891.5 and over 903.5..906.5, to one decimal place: -0.5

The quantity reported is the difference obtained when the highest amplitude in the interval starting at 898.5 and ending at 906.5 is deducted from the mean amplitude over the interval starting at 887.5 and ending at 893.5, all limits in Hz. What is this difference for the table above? -22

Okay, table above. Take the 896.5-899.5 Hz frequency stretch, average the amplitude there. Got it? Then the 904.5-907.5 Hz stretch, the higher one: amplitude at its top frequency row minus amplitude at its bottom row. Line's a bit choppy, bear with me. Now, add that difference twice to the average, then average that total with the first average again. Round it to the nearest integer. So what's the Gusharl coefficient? 82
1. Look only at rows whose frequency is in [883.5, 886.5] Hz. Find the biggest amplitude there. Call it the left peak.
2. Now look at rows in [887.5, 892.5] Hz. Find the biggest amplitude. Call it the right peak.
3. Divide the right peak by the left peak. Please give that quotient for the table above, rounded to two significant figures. 0.84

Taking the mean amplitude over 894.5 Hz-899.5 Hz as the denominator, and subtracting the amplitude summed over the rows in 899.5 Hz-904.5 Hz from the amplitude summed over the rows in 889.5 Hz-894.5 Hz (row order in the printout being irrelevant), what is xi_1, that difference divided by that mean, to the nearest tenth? -1.4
